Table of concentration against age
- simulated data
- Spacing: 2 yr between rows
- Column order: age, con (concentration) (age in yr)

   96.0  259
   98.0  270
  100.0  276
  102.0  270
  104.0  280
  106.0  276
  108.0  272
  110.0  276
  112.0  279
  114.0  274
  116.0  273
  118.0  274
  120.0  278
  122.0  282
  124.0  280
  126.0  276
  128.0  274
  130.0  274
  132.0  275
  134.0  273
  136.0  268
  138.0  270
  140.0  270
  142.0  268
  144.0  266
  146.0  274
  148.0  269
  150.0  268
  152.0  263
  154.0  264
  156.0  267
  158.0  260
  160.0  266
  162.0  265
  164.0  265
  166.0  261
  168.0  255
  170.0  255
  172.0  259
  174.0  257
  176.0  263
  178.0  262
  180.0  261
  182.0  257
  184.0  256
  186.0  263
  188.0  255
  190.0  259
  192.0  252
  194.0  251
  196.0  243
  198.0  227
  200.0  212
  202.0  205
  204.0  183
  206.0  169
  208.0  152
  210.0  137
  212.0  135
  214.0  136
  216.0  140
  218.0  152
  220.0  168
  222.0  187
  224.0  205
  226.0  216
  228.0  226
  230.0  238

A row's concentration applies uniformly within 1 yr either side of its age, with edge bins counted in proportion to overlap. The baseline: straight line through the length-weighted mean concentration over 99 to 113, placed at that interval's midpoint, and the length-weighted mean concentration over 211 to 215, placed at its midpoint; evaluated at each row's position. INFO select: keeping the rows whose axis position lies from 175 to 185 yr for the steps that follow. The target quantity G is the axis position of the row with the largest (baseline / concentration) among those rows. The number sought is 176.0 yr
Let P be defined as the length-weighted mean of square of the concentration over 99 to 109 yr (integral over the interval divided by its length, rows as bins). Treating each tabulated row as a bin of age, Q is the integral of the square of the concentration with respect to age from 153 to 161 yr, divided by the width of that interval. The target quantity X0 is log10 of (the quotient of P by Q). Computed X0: 0.03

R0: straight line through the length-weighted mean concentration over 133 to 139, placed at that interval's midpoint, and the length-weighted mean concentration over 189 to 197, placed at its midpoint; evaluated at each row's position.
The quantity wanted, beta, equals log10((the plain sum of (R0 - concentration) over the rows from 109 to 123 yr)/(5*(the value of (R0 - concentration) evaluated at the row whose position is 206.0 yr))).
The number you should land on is -2.1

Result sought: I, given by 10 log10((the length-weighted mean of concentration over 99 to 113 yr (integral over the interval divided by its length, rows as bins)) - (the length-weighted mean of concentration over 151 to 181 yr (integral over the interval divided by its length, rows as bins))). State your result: 11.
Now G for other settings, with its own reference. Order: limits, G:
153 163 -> 154.0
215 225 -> 216.0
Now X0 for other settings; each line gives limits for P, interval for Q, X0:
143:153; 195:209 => 0.25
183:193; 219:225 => 0.27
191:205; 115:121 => -0.17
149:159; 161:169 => 0.01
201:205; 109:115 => -0.31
